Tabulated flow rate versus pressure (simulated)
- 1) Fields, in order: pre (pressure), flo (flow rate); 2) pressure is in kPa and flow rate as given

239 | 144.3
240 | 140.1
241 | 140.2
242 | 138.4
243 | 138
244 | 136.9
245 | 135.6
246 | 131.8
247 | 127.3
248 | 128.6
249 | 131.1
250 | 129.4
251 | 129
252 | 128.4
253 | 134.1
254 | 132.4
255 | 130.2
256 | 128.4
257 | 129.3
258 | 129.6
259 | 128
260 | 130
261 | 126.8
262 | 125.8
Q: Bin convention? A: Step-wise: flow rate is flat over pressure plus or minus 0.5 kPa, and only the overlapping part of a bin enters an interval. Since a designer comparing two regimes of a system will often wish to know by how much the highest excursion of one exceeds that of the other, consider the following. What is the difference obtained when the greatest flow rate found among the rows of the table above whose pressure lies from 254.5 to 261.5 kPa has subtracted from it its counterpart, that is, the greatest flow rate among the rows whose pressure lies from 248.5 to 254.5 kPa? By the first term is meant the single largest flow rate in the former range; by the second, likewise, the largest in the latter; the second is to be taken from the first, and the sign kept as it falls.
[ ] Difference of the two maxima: -4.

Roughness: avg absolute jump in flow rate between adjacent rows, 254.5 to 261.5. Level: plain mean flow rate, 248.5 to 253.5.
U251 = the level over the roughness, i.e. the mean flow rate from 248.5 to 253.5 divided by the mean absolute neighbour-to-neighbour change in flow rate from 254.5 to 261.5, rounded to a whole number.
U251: 80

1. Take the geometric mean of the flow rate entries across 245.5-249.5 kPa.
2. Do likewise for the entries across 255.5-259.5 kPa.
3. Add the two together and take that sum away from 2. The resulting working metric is -257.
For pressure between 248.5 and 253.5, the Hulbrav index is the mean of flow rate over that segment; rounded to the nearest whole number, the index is 130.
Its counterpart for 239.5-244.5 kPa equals 139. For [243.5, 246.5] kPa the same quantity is 135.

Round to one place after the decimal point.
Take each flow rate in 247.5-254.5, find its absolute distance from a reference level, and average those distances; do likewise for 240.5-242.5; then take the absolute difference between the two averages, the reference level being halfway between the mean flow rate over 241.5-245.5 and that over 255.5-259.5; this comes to 3.4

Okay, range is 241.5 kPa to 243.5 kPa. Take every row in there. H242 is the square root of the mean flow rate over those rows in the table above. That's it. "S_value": 11.8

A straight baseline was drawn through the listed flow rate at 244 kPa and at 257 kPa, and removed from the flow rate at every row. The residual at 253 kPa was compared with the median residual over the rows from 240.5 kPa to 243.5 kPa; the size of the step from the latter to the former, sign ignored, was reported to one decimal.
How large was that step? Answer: 1.9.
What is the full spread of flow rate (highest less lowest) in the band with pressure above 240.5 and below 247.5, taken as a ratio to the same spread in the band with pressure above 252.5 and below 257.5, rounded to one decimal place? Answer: 2.3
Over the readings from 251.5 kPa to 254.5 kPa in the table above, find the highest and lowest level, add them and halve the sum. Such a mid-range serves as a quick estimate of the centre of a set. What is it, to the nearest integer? 131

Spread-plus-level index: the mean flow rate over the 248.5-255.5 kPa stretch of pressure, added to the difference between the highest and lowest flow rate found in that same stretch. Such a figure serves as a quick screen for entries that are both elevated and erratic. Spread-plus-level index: 136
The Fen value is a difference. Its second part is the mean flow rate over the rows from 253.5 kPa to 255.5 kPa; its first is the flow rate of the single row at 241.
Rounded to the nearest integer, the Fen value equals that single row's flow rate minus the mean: 9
